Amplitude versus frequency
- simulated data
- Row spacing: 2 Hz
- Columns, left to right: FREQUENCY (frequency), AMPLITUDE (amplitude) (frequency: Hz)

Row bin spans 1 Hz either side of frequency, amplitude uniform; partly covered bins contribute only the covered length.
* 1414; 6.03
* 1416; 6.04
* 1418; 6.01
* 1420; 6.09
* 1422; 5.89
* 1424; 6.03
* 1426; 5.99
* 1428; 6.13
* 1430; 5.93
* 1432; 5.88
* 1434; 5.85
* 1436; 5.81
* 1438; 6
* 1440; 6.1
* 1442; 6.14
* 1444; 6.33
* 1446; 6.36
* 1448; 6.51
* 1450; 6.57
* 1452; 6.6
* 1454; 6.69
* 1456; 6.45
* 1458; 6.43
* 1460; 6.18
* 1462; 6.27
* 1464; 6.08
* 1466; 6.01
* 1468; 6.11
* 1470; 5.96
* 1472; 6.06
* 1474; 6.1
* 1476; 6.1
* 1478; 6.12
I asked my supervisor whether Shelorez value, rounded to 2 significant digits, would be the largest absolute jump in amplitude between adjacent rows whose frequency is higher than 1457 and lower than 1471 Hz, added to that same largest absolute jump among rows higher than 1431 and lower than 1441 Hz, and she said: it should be 0.44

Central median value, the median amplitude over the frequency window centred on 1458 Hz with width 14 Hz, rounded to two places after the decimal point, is 6.43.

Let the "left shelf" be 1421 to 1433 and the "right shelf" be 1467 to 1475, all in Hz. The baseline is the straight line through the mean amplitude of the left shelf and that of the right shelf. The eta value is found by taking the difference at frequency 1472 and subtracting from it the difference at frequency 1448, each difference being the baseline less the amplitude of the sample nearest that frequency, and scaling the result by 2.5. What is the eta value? 1.2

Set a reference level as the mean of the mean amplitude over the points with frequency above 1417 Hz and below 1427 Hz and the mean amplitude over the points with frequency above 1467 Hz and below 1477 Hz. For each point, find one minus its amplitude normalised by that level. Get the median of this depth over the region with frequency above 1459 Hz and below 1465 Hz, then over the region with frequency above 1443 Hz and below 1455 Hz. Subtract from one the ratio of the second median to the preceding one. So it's -2.5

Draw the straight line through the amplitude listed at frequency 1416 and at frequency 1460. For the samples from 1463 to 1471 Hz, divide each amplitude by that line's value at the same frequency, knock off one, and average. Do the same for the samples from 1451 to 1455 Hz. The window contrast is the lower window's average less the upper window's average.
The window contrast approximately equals 0.11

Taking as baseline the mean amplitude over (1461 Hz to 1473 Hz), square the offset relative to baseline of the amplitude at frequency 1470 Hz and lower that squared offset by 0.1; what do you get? -0.09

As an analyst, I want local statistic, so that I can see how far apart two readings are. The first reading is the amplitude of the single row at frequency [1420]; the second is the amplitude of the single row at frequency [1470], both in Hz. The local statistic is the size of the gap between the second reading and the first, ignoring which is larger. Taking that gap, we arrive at 0.13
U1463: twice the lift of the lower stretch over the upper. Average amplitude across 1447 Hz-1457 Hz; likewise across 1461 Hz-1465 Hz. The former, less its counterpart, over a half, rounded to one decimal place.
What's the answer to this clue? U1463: 0.8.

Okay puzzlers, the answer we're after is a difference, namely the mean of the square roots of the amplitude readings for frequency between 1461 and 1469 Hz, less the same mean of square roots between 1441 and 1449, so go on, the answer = -0.04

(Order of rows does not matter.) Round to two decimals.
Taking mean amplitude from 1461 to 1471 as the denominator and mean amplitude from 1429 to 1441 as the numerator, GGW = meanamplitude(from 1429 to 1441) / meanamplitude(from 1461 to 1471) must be 0.97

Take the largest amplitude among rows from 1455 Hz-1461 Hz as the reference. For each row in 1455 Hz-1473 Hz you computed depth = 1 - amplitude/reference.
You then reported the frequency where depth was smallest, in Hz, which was 1456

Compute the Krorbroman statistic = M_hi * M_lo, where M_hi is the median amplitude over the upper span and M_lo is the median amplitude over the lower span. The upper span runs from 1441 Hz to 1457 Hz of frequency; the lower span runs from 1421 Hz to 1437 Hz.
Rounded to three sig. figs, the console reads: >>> 38.3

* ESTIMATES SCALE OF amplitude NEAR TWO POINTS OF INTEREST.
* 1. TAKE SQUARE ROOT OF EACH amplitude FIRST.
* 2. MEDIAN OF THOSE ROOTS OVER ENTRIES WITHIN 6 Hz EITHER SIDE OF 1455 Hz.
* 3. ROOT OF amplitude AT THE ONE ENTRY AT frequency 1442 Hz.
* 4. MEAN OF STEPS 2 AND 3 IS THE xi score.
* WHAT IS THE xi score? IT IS 2.51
